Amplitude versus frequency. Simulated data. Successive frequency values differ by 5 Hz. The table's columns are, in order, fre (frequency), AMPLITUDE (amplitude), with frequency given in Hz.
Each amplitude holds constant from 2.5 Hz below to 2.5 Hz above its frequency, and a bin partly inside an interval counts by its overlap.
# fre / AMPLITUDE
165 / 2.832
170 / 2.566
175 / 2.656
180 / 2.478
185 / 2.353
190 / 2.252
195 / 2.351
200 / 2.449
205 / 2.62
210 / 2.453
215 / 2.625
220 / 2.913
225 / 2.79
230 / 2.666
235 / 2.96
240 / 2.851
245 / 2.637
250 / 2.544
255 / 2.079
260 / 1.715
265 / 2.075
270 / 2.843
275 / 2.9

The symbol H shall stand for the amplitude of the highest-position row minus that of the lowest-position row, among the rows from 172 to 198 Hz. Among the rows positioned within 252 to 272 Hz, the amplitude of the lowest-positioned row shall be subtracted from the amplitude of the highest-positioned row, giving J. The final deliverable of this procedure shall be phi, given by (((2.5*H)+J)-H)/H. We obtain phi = -1.0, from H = -0.3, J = 0.8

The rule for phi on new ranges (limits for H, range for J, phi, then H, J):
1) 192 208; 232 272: 1.1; 0.3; -0.1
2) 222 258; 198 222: 0.8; -0.7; 0.5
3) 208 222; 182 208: 2.1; 0.5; 0.3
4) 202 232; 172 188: -5.1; 0.0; -0.3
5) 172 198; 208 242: 0.2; -0.3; 0.4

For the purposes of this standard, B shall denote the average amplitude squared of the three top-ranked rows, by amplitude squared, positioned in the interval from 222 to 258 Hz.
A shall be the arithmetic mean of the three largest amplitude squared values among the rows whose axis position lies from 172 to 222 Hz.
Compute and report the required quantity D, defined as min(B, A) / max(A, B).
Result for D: 0.909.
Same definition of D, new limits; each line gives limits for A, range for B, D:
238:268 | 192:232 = 0.922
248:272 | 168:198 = 0.954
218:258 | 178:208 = 0.749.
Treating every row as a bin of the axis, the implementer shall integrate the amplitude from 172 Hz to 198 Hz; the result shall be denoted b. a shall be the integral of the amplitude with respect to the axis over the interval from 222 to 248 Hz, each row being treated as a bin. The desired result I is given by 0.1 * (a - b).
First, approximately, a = 72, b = 63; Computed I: 0.9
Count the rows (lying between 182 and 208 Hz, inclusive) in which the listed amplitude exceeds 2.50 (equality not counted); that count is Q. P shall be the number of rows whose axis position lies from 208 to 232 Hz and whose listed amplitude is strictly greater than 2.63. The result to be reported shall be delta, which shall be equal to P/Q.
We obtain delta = 3.00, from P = 3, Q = 1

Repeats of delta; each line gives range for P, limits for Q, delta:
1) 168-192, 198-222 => 0.33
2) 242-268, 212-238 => 0.20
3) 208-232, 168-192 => 1.50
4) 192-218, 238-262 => 0.00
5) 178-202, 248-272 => 0.00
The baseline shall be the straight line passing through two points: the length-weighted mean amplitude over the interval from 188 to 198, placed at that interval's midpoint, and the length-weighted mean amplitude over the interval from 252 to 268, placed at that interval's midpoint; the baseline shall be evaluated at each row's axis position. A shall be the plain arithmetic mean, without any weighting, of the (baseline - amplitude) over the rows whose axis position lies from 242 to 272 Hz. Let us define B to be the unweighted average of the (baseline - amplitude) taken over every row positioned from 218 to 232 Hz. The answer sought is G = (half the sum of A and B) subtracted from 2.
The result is 2.46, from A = -0.3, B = -0.6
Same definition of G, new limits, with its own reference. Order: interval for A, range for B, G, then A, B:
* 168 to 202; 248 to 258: 2.18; -0.1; -0.3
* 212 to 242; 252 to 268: 2.30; -0.6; 0.0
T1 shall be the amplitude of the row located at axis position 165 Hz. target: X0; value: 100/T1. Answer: 35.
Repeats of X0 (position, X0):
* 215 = 38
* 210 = 41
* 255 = 48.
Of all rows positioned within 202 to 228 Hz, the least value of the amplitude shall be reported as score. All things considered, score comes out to 2.453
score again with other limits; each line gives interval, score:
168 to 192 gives 2.252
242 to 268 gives 1.715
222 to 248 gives 2.637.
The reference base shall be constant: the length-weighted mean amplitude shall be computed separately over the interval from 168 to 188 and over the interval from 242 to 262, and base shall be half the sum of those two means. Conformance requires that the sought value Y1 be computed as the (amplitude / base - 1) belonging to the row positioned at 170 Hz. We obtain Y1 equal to 0.074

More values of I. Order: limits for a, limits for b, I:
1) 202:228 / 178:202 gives 1.3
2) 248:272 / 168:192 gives -0.6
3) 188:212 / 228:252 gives -0.7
